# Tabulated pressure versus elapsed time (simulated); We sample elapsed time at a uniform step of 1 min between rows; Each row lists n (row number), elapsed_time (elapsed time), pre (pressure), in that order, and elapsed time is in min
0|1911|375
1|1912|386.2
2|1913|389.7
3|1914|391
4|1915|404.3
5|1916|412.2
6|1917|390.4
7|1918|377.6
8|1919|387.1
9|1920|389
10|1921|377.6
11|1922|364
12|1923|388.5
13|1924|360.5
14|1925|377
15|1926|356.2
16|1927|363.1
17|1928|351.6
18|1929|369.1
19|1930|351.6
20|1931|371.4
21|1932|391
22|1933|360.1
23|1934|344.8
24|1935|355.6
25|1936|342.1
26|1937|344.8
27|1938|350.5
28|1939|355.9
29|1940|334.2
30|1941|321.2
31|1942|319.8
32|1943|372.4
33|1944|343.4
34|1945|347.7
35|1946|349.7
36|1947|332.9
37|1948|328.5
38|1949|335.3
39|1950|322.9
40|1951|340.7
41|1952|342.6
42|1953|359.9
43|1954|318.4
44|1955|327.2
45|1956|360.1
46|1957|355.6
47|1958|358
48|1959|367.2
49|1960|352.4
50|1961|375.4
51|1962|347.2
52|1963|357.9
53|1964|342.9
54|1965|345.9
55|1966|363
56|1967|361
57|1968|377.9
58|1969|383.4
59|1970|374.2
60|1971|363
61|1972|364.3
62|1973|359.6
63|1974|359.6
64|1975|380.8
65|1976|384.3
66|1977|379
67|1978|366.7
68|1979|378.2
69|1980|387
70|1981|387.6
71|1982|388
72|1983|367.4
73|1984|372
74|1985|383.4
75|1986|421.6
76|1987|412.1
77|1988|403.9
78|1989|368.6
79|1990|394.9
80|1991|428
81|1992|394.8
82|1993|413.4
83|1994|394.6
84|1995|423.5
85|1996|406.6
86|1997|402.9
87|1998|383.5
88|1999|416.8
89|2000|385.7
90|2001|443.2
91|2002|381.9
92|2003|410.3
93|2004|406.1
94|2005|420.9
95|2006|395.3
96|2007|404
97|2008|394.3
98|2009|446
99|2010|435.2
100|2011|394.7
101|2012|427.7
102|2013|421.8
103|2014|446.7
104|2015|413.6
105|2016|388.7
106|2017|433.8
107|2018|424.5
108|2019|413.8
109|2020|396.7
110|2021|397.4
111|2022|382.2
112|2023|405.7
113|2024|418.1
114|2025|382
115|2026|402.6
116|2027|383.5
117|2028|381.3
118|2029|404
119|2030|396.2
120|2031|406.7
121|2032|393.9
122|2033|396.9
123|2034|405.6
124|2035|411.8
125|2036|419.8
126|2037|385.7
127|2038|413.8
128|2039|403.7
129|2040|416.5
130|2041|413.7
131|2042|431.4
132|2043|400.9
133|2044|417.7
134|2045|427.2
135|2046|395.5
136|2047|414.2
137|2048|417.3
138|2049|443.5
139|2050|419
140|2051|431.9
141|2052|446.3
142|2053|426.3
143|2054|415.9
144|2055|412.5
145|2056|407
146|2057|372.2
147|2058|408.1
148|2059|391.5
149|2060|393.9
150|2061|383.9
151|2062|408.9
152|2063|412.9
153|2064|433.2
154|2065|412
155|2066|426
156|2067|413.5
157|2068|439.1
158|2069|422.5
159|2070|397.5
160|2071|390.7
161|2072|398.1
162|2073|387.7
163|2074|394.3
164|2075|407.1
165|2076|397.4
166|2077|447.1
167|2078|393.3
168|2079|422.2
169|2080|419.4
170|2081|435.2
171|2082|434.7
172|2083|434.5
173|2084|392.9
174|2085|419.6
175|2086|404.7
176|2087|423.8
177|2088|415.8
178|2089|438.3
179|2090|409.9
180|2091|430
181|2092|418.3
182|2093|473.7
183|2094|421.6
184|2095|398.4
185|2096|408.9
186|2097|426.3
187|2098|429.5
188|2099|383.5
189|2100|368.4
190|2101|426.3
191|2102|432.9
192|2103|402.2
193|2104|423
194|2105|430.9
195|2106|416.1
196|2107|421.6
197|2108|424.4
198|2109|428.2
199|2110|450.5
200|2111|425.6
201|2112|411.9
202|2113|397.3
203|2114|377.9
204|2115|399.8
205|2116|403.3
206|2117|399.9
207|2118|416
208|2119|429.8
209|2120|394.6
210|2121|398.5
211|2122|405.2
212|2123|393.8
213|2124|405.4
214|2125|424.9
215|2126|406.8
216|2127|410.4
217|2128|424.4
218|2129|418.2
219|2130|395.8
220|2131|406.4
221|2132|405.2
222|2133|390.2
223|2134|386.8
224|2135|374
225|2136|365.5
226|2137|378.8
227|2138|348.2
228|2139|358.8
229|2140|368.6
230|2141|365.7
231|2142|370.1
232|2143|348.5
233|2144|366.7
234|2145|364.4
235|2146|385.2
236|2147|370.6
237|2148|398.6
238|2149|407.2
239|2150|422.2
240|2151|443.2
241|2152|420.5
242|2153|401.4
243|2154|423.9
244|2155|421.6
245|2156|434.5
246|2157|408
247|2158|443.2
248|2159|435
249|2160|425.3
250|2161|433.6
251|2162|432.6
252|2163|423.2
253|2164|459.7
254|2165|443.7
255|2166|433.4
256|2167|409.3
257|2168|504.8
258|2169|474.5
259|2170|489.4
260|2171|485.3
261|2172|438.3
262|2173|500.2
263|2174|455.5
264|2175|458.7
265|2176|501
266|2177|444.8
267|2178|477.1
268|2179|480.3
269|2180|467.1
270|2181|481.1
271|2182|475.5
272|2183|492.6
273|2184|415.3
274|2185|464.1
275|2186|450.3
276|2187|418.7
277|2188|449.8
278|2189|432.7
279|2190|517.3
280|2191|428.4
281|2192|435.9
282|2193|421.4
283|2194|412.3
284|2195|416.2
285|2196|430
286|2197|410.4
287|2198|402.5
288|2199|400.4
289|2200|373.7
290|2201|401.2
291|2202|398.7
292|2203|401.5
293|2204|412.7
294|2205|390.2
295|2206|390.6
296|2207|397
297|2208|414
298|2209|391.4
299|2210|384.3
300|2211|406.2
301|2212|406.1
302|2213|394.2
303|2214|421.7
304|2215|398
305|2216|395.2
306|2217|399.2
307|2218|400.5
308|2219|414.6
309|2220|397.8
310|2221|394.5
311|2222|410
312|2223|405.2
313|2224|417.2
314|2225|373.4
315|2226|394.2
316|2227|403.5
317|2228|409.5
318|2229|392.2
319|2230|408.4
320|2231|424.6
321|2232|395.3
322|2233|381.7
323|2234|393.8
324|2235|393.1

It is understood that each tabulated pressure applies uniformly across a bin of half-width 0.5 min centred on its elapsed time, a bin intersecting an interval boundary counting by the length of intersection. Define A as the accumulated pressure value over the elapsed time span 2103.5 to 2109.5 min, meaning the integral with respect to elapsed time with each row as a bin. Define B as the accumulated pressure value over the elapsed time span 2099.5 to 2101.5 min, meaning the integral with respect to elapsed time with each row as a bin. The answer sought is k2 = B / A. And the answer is 0.3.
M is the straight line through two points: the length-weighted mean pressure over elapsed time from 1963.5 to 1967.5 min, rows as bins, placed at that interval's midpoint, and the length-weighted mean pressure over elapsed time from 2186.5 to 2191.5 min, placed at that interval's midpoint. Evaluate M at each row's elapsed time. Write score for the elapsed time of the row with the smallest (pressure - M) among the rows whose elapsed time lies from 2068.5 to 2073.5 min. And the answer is 2073 min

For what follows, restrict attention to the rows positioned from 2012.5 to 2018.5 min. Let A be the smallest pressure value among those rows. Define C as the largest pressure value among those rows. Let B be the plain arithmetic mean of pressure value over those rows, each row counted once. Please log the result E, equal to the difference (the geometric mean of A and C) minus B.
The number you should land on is -5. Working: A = 388.7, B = 422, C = 446.7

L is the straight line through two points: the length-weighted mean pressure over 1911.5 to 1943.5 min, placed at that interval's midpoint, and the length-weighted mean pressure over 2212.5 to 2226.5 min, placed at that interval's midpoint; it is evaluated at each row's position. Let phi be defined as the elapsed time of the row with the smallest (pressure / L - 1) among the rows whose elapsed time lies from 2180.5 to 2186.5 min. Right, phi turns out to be 2184 min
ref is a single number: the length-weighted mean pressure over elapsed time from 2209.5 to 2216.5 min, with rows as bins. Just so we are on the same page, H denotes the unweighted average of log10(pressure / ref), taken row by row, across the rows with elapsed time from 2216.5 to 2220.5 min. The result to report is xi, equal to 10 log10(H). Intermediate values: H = 0.0023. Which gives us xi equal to -26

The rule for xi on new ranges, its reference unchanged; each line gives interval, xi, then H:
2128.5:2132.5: -22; 0.0059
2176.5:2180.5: -12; 0.0665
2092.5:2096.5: -16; 0.0251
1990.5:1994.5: -21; 0.0071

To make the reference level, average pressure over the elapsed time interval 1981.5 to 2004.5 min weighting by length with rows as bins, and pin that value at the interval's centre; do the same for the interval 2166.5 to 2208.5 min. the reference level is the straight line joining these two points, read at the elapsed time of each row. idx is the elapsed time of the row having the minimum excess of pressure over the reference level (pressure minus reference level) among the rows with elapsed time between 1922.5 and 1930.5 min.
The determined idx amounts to 1930 min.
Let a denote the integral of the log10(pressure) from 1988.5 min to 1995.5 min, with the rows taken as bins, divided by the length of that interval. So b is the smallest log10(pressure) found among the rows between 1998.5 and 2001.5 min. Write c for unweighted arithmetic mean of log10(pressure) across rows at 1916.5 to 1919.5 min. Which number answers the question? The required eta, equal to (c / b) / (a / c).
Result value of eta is 0.99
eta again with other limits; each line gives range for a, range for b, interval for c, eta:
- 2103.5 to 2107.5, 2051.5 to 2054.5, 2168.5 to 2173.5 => 1.04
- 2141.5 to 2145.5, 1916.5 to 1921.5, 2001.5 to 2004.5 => 1.03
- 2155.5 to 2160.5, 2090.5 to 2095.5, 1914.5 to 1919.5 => 0.98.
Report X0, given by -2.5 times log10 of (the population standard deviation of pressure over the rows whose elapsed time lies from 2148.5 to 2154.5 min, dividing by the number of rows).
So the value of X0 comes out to -2.81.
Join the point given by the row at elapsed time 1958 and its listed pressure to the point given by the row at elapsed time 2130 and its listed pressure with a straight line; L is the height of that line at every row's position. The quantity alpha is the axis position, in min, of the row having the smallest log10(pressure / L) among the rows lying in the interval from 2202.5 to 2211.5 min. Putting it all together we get 2210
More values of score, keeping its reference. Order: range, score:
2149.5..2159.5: 2153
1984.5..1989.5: 1989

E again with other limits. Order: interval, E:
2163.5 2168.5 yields 4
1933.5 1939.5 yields 0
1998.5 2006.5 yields 4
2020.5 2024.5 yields -1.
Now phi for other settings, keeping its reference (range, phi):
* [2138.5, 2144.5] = 2143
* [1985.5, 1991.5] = 1989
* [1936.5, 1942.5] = 1942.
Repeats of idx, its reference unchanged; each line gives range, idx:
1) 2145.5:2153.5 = 2147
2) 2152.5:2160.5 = 2153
